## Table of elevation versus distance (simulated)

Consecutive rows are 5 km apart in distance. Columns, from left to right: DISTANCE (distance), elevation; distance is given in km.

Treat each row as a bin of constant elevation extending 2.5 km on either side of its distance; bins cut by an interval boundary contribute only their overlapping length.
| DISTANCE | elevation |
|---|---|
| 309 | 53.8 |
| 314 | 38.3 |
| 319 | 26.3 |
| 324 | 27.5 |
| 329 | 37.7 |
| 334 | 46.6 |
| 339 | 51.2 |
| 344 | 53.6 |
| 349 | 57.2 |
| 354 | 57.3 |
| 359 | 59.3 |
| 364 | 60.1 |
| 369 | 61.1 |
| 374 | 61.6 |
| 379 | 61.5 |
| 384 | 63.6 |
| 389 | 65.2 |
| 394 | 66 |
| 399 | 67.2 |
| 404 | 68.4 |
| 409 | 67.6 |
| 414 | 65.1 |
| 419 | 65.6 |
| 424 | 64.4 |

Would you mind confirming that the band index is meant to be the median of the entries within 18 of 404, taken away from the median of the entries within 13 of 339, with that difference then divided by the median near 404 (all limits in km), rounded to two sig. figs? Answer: -0.22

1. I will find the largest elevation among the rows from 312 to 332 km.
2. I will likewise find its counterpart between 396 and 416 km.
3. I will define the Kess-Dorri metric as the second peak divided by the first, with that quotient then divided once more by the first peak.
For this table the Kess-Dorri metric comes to 0.047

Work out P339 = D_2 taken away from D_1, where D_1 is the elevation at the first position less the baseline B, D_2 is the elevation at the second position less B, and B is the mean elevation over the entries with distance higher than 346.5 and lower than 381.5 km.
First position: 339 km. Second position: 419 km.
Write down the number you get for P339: -14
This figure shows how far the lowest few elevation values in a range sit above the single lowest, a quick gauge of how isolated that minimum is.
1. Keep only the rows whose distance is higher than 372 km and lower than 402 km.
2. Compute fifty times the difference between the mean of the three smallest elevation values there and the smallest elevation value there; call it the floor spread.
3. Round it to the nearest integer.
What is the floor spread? 37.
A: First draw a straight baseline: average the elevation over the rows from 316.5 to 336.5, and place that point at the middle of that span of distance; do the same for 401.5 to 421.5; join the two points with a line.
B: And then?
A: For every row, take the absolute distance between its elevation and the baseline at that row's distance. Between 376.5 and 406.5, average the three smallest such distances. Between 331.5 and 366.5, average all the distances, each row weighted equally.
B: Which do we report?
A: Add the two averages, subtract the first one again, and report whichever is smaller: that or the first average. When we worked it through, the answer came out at 5.3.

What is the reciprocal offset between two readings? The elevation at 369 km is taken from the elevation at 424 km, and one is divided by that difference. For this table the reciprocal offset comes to 0.30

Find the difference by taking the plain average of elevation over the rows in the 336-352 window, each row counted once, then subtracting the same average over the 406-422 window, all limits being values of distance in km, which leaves -12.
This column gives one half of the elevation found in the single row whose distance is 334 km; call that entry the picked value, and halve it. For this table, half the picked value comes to 23.3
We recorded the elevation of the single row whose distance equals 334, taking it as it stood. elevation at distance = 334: 46.6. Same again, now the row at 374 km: 61.6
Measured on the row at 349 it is 57.2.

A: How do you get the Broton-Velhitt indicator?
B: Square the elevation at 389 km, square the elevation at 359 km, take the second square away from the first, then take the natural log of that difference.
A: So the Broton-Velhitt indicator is 6.6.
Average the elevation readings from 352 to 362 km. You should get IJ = 58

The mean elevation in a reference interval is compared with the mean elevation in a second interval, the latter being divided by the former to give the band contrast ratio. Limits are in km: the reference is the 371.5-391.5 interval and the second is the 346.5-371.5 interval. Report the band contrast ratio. 0.94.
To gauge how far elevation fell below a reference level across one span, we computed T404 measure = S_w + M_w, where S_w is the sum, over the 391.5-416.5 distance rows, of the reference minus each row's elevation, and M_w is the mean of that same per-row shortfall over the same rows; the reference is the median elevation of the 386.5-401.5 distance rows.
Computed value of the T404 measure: -5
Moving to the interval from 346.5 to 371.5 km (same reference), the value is 42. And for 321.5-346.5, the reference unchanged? 136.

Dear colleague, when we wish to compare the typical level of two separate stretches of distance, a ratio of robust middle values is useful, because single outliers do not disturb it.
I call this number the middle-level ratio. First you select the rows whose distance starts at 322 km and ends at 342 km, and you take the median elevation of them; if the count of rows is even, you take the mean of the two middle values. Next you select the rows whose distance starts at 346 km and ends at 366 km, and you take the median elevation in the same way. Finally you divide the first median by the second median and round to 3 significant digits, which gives 0.723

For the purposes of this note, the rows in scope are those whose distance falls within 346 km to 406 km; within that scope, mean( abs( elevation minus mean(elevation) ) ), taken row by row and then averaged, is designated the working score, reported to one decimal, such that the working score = 3.1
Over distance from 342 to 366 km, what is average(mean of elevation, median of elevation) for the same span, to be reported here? 57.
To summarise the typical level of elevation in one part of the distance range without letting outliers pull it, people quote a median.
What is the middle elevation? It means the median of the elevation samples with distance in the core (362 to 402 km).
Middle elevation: 63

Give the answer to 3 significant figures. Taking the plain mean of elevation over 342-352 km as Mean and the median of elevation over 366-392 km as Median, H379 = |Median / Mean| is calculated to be 1.11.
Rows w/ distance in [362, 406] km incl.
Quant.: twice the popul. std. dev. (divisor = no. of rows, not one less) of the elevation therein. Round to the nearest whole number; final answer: 6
